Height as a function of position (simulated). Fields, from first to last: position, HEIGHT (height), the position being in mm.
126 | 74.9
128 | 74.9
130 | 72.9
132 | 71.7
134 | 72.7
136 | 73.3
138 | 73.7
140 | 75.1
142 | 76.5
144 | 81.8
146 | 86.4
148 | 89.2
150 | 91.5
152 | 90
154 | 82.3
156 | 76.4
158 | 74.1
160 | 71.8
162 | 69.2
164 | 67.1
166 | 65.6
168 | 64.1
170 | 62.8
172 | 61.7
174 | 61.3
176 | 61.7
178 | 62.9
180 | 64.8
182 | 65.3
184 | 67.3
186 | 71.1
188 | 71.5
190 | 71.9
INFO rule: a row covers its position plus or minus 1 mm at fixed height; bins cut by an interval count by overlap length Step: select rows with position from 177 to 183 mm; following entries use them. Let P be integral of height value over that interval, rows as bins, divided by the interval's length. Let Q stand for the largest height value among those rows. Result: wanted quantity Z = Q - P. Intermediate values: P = 64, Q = 65.3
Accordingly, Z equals 1.0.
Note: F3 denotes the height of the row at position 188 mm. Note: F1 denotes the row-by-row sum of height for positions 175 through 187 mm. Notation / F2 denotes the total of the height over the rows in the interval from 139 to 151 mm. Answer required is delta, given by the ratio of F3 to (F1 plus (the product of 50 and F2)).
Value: 0.0028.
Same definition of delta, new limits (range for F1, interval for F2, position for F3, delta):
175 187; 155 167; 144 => 0.0038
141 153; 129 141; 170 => 0.0028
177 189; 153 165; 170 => 0.0028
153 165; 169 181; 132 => 0.0037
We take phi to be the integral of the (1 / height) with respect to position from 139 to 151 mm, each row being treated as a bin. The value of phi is 0.145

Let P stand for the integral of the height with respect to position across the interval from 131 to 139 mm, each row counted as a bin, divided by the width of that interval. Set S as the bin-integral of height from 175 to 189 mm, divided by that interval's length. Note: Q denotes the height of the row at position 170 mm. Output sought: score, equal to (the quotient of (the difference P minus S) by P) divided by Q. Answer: 0.0014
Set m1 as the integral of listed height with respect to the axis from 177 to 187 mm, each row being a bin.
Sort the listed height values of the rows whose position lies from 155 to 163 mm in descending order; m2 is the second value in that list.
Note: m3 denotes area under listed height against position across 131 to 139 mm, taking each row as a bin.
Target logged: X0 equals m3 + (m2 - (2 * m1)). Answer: -669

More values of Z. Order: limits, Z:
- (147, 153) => 1.3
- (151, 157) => 7.1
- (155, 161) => 2.3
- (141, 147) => 4.8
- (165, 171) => 1.4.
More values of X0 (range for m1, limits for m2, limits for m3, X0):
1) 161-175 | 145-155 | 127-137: -986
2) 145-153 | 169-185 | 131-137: -928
